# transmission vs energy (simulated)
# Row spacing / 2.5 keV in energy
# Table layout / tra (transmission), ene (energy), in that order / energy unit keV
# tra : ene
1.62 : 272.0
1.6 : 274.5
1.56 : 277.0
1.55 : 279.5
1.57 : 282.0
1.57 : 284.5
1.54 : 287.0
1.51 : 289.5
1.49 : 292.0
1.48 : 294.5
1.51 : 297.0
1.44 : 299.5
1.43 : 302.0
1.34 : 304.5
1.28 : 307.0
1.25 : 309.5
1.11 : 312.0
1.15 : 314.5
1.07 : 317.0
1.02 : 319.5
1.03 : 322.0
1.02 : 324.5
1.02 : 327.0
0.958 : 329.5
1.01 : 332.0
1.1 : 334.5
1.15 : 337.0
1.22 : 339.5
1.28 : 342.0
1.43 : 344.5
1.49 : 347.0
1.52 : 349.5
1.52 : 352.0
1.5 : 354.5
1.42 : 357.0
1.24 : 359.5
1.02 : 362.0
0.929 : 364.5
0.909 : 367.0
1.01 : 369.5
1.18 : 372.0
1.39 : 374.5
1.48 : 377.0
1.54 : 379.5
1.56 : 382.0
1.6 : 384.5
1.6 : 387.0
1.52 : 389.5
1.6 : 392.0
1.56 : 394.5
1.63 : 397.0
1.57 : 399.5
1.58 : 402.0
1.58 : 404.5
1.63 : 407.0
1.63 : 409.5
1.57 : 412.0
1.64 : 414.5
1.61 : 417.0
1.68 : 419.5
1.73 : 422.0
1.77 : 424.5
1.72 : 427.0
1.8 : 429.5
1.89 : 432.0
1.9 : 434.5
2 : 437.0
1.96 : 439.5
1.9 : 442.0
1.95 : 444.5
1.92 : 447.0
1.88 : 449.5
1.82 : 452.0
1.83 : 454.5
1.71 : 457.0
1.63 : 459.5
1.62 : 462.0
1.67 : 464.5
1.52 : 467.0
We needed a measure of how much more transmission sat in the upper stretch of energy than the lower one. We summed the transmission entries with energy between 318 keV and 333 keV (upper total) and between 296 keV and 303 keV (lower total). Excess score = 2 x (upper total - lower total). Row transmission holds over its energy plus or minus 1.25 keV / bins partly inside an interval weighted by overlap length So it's 3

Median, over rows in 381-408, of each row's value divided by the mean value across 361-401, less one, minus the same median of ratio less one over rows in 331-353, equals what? 0.22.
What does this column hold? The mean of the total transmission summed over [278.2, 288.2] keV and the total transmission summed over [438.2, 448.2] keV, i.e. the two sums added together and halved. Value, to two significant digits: 7.0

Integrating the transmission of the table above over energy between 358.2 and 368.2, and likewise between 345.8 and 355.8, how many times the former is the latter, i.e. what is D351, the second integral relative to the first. 1.5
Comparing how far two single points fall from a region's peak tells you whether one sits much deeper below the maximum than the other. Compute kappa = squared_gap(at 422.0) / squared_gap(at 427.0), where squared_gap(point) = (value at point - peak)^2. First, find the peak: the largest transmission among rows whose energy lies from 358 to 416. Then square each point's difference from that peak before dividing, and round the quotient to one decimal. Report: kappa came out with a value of 1.3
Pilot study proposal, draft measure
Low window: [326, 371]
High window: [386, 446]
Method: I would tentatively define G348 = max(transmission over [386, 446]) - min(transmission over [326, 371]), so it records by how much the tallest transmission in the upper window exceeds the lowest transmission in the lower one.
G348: 1.1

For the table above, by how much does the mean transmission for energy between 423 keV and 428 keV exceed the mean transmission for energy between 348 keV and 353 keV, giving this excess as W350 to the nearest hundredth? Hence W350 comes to 0.23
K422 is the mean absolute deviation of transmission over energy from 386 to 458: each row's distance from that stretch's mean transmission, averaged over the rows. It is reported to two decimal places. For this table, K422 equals 0.13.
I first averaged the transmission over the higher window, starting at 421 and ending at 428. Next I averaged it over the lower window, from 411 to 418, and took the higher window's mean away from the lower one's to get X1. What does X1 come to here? -0.13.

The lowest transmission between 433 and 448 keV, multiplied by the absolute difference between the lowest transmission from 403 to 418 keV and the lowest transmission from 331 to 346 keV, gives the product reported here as 1.1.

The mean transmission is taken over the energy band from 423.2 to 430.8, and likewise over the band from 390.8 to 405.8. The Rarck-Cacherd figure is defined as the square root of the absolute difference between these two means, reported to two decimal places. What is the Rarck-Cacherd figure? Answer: 0.42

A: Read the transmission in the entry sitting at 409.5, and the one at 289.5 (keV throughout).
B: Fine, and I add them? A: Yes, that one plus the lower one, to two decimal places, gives 3.14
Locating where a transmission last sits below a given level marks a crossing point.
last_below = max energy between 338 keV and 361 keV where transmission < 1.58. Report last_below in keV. 359.5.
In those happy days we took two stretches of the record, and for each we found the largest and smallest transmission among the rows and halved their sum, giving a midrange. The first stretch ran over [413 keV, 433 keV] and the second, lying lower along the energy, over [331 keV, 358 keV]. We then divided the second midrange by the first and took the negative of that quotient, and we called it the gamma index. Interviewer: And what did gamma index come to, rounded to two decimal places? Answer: -0.72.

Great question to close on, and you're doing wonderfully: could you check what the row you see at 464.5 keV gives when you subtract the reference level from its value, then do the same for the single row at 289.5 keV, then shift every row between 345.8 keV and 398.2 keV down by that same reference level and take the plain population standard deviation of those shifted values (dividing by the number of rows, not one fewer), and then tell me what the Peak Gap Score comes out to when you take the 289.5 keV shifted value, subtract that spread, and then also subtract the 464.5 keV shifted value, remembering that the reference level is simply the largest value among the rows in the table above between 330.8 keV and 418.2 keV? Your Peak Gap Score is -0.39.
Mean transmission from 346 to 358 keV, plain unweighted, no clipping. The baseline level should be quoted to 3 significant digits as 1.49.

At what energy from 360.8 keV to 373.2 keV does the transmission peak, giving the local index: 372.0 keV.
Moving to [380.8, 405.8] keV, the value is 397.0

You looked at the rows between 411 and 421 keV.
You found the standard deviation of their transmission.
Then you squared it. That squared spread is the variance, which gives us 0.002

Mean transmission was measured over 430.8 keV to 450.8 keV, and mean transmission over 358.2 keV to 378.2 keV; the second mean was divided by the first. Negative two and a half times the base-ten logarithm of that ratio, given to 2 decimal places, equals 0.56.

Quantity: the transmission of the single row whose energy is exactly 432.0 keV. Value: 1.89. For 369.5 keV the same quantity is 1.01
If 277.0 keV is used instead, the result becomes 1.56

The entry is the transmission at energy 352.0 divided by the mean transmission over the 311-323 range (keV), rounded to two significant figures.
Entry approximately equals 1.4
